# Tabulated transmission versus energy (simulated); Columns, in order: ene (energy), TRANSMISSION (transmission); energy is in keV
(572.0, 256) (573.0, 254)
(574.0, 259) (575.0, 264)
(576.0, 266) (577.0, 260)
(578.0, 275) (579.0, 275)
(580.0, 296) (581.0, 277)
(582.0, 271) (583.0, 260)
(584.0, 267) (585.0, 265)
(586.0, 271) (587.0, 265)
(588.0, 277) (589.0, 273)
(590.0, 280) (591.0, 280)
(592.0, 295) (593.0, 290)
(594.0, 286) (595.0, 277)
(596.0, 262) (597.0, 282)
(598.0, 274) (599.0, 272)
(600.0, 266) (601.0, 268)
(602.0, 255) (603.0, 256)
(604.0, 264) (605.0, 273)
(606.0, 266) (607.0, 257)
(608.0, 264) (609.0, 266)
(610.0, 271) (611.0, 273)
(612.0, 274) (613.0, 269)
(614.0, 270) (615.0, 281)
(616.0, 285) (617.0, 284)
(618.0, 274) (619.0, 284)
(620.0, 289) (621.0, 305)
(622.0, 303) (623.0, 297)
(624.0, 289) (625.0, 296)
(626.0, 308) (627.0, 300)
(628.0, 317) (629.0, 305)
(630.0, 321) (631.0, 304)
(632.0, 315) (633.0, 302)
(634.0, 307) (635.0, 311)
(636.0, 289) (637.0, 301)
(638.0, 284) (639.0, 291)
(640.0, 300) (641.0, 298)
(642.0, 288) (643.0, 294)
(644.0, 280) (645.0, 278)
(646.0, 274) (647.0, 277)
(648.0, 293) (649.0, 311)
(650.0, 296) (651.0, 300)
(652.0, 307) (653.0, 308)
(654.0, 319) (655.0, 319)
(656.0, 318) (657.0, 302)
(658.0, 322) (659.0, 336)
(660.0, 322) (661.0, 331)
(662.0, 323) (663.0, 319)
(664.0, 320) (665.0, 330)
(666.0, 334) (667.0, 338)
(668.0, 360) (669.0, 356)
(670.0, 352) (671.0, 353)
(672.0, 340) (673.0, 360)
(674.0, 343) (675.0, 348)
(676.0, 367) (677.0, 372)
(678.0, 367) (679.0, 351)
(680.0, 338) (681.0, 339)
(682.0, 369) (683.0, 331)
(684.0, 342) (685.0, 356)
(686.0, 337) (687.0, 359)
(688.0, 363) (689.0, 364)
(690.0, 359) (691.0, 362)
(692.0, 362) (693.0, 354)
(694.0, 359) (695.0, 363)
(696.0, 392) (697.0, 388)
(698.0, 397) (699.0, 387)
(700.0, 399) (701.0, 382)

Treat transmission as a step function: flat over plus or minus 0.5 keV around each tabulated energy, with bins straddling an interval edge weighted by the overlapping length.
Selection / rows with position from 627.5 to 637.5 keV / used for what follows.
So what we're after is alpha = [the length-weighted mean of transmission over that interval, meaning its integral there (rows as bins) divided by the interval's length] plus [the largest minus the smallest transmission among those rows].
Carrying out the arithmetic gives 339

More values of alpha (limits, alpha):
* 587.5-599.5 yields 312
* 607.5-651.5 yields 348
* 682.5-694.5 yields 387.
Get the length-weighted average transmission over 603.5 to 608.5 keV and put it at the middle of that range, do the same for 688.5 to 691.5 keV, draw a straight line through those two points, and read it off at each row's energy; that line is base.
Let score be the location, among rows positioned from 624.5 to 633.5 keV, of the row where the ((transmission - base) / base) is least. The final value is 633.0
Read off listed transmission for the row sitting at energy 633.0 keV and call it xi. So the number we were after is 302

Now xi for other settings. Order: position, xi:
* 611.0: 273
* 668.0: 360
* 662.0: 323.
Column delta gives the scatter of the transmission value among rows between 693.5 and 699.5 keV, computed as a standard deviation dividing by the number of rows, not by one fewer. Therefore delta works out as 15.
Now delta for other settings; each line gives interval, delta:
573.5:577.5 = 3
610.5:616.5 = 6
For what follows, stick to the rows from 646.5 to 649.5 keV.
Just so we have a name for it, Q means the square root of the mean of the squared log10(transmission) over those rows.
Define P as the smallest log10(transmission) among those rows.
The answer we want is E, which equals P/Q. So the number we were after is 0.990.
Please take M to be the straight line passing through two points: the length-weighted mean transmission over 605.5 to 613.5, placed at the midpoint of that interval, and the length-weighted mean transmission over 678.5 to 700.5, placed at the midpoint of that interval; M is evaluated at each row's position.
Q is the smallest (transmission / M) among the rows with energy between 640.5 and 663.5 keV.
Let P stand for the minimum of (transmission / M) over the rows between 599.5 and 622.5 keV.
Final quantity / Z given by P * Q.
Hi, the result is 0.86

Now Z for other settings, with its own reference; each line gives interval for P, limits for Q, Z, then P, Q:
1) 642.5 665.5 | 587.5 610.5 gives 0.86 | 0.882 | 0.97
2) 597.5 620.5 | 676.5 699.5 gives 0.91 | 0.972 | 0.93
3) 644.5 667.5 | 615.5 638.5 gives 0.83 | 0.882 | 0.94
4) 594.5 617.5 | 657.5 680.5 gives 0.94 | 0.972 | 0.96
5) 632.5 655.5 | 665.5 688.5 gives 0.82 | 0.882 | 0.93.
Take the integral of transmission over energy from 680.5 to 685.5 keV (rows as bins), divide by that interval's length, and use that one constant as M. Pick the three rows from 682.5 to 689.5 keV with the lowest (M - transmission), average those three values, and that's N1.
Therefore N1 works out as -15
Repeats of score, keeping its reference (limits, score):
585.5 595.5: 587.0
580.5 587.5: 587.0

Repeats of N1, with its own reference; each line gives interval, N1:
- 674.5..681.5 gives -21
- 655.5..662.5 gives 17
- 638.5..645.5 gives 50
